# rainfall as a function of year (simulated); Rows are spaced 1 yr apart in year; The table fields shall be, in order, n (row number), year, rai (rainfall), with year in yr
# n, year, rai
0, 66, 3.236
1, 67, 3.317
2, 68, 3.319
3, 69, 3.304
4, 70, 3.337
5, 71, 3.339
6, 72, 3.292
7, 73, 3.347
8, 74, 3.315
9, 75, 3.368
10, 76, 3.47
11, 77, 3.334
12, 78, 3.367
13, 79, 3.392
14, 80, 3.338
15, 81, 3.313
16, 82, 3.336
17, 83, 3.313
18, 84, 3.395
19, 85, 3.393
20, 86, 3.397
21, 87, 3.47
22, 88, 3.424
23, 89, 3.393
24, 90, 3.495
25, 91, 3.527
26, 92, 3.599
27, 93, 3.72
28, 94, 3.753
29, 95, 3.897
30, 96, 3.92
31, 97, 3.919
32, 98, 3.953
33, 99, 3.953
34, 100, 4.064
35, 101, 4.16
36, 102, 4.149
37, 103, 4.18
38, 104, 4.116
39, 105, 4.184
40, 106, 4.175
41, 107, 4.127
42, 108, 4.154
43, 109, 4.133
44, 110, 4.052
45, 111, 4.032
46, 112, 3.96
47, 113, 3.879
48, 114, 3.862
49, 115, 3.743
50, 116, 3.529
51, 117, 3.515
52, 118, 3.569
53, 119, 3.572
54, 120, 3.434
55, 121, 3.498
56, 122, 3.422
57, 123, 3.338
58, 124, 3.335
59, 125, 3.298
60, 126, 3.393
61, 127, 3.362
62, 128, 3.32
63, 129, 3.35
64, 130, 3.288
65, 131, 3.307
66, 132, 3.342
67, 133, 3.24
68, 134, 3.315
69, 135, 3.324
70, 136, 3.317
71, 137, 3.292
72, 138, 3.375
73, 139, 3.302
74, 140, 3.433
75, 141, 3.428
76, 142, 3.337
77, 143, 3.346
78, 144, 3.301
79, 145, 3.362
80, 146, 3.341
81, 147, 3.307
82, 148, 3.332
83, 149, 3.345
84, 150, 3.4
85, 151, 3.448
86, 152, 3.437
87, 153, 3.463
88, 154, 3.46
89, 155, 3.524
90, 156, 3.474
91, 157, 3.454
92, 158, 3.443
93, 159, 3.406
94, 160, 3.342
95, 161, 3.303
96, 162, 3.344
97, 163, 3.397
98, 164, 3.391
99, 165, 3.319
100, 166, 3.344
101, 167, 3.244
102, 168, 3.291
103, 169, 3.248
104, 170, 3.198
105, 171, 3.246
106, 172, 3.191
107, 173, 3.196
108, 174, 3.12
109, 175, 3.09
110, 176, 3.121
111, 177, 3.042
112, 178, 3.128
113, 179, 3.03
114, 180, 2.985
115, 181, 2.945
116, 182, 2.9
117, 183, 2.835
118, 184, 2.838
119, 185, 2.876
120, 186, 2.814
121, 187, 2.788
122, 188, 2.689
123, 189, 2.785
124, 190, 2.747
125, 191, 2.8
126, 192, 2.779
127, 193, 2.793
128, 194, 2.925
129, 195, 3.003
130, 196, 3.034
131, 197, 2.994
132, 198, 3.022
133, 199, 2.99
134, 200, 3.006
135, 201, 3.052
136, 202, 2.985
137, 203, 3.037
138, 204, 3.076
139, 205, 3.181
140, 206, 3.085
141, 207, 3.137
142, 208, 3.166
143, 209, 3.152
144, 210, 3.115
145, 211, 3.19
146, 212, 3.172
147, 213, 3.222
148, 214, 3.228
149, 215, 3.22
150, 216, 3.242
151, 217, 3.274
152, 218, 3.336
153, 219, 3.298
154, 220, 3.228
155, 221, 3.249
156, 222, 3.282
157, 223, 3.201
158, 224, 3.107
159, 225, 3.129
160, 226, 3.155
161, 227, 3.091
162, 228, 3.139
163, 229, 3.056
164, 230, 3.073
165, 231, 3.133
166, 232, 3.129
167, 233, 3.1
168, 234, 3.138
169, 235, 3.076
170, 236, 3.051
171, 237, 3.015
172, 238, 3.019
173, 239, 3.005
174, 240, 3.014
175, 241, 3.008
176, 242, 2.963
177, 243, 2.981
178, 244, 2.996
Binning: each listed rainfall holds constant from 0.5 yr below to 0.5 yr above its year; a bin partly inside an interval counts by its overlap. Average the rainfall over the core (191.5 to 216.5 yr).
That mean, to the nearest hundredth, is 3.07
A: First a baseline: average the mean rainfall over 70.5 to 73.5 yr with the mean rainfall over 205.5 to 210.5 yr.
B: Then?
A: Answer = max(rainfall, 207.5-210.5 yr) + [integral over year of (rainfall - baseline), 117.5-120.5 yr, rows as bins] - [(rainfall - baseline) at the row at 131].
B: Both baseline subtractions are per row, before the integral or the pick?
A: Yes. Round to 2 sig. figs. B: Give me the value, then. 4.0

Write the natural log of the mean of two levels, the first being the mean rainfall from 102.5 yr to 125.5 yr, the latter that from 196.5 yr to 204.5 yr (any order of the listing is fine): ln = 1.22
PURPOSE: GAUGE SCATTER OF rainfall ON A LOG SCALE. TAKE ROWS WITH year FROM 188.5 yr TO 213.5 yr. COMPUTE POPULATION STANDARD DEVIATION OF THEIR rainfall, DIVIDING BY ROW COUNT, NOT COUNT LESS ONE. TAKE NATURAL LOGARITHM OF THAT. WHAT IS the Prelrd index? -2.0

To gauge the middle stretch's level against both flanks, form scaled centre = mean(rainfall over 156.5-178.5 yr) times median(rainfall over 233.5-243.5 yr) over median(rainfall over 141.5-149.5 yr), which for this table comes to 2.95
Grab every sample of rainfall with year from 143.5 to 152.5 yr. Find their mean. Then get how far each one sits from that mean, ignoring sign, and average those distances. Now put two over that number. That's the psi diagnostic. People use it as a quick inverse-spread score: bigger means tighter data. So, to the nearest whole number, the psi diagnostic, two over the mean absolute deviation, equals 46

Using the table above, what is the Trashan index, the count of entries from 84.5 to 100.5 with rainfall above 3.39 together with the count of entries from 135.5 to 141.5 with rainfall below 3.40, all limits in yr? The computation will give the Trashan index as 20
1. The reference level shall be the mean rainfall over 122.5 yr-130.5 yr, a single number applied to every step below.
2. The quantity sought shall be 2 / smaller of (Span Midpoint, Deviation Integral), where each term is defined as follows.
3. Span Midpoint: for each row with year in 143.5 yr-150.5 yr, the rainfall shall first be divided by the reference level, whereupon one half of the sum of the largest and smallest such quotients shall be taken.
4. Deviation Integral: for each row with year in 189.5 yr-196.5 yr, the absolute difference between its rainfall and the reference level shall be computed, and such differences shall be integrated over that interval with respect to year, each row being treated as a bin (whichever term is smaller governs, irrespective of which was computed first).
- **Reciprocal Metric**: 2.0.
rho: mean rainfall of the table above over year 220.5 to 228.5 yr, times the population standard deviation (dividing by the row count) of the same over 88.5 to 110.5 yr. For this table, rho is 0.77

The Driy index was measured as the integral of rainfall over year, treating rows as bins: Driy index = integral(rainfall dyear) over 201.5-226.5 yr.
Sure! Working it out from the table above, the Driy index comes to 79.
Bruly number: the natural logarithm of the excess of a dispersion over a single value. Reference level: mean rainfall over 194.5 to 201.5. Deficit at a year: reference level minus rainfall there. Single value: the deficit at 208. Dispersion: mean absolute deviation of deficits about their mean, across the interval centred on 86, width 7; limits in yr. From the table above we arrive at -1.7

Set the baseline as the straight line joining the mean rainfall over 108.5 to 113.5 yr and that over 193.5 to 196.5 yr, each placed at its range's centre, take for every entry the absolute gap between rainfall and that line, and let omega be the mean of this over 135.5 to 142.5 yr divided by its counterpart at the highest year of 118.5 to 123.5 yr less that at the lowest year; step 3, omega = 1.7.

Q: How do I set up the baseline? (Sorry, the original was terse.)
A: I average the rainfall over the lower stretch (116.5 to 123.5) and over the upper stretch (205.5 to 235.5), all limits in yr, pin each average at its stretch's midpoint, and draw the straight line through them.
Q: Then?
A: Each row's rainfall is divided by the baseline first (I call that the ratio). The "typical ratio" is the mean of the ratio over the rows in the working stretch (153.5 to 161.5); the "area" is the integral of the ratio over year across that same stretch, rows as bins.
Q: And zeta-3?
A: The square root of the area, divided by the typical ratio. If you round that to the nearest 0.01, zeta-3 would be 2.80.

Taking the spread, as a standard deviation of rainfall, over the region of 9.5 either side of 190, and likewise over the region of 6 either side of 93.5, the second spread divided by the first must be 2.1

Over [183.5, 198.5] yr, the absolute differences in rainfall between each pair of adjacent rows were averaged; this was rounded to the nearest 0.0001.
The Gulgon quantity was 0.0540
